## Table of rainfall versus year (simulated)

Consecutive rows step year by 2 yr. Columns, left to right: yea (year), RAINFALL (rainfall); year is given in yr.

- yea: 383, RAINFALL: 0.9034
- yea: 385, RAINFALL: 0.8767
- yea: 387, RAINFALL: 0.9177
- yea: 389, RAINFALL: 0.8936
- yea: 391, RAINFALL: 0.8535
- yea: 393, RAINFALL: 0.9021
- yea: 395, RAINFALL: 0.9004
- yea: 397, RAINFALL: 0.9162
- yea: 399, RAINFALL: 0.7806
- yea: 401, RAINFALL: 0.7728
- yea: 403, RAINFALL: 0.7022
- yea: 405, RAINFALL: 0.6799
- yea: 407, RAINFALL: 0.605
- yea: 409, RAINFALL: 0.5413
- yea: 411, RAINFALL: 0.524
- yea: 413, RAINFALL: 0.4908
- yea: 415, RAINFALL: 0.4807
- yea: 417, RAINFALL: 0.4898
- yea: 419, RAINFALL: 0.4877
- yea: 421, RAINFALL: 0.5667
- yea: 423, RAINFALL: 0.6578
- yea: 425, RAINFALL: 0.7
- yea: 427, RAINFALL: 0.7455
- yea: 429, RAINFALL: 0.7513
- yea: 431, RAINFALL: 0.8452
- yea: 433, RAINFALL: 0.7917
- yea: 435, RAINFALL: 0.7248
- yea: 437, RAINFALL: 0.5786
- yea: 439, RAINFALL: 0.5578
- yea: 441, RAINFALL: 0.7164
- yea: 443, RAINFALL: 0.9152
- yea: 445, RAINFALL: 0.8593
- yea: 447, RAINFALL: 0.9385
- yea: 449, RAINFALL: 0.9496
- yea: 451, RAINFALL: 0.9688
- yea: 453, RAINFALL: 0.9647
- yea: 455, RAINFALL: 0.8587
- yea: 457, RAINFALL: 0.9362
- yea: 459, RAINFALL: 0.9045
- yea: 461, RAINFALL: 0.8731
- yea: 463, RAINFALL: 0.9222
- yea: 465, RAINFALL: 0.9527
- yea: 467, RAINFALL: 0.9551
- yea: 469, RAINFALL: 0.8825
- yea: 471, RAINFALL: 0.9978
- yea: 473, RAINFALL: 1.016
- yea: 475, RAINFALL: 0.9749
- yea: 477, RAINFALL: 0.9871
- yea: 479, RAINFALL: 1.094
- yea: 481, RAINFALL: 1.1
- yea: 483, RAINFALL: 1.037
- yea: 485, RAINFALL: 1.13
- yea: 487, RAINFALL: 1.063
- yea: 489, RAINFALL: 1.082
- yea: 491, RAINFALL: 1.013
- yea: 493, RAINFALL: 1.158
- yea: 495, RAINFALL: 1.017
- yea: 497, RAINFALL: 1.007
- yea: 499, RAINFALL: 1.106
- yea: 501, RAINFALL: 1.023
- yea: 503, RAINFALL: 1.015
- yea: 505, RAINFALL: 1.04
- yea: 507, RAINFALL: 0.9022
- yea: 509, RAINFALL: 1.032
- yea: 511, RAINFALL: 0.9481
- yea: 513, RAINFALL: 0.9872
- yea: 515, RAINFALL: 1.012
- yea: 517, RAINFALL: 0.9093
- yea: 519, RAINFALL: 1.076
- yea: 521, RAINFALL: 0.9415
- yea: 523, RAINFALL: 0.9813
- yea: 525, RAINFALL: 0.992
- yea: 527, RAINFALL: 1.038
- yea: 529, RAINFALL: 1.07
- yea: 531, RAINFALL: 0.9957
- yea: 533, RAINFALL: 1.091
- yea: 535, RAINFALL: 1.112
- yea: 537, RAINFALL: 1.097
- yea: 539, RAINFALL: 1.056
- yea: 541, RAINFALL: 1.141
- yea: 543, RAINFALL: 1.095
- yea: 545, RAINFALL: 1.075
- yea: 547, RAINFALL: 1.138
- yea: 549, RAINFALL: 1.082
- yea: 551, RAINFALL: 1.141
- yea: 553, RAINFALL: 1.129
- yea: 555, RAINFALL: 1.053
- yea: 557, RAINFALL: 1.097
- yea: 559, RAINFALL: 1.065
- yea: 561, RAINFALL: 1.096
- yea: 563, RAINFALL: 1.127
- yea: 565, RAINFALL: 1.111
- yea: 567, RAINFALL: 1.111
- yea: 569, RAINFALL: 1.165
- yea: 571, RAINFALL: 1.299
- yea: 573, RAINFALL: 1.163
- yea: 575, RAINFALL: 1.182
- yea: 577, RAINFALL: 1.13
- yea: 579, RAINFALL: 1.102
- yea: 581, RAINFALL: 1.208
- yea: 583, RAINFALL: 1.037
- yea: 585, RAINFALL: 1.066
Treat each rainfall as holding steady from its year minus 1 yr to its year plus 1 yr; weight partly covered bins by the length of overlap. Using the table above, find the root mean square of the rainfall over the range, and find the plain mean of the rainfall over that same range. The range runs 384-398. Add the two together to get 1.8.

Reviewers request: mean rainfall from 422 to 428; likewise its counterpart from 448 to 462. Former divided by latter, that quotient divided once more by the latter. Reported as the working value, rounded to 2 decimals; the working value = 0.82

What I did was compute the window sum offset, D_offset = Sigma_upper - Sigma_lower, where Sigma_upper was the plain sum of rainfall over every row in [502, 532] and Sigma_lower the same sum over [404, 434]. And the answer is 5.6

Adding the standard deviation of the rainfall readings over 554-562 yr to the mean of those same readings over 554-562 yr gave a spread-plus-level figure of 1.10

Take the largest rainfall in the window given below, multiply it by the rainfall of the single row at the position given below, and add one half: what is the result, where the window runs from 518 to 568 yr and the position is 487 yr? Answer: 1.71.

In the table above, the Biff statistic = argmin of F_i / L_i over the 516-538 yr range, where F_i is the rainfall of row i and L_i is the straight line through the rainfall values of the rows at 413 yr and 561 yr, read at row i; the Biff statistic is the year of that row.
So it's 517 yr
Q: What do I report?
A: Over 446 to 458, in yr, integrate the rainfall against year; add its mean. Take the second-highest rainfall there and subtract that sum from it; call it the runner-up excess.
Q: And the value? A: -11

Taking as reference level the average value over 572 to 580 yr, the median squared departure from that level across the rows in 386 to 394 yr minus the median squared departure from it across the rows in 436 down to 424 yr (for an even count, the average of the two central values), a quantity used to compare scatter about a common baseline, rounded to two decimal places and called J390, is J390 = -0.10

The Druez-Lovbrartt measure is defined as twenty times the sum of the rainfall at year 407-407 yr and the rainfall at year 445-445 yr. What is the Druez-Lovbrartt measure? 29.3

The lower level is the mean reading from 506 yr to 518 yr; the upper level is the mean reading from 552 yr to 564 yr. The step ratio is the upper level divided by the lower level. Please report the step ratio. 1.13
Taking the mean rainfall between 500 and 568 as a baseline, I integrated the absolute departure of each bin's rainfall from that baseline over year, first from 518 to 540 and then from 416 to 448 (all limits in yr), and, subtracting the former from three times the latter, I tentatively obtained 32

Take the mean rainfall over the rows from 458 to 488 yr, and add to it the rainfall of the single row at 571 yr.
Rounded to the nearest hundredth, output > 2.29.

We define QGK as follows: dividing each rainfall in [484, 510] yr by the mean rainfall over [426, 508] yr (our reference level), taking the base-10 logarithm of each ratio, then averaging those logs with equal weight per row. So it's 0.047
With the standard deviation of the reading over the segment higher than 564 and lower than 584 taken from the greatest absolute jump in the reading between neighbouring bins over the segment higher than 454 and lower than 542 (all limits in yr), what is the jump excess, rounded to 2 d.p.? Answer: 0.10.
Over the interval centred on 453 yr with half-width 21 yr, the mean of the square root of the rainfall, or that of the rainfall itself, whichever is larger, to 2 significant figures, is 0.93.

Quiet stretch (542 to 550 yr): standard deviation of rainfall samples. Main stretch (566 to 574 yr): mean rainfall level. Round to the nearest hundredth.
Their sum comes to 1.21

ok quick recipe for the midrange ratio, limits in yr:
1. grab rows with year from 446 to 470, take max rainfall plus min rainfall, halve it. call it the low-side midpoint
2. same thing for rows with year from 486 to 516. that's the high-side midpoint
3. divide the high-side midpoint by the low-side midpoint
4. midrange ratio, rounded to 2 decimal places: 1.13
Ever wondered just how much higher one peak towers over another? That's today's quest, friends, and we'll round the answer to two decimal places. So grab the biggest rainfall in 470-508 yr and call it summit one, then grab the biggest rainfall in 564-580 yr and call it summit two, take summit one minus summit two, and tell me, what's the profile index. -0.14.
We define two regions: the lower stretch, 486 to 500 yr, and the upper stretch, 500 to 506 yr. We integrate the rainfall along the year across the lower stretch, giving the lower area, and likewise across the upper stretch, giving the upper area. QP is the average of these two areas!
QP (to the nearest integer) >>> 11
